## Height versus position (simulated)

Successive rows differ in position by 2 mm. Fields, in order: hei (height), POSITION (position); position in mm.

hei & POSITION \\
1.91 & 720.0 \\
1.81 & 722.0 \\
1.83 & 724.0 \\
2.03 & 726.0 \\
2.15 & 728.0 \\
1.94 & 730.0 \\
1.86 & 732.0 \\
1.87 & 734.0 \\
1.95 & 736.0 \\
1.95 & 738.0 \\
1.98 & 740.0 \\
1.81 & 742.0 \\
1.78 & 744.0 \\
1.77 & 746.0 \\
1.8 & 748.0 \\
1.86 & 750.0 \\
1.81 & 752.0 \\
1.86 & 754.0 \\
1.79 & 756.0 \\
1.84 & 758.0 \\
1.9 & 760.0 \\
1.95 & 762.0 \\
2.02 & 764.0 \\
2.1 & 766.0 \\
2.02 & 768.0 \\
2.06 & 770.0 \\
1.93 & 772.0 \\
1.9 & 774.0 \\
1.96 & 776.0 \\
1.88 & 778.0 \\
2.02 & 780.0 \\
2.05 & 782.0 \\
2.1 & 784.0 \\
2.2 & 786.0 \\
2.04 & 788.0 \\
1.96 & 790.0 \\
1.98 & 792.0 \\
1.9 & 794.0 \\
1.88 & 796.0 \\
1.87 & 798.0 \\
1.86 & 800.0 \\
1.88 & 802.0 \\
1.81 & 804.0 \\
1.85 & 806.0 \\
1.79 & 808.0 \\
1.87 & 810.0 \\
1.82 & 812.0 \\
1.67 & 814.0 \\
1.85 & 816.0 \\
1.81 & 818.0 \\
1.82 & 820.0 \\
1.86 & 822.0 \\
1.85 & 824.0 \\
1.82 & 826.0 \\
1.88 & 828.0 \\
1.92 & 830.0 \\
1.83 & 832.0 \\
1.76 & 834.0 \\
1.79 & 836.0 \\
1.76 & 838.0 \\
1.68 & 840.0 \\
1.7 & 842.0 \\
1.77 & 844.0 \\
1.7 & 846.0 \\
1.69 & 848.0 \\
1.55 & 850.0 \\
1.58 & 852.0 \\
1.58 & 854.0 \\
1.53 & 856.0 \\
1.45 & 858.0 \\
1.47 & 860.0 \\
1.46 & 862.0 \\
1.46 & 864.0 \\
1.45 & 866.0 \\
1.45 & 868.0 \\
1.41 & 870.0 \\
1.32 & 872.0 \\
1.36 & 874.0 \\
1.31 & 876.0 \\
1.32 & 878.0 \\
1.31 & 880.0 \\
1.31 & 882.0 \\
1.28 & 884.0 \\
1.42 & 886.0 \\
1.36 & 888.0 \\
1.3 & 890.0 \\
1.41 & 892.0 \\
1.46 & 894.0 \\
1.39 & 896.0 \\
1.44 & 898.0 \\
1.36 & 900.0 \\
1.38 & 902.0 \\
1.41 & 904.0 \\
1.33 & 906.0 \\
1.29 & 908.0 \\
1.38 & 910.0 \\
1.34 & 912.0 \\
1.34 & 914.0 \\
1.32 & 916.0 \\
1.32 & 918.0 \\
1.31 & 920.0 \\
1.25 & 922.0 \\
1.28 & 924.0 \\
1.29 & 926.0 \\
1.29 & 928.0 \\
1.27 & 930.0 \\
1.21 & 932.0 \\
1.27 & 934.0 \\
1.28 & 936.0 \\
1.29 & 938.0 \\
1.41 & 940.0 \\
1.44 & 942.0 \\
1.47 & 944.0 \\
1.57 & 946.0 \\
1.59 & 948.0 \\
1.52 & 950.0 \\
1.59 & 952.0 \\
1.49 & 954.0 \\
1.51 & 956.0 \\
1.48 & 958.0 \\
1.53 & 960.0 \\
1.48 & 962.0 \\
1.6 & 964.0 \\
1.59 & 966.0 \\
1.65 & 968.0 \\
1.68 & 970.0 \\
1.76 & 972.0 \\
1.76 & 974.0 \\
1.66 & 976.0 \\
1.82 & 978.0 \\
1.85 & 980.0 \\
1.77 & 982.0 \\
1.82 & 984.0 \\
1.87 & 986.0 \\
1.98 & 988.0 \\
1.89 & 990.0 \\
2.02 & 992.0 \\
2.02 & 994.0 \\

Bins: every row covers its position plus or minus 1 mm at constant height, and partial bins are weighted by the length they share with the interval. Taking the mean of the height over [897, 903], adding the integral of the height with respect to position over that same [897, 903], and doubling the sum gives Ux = 20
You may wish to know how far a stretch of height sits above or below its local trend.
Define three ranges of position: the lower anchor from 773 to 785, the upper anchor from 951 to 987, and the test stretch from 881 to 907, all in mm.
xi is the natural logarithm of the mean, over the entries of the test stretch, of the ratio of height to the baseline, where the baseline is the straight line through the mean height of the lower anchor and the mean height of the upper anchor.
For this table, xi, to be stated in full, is -0.26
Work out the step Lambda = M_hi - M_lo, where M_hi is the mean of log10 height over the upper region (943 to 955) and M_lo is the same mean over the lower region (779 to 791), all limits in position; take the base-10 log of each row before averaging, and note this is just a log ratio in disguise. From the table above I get -0.13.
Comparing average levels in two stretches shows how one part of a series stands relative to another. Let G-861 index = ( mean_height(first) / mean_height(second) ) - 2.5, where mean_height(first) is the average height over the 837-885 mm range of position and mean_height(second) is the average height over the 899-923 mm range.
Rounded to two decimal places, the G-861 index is -1.38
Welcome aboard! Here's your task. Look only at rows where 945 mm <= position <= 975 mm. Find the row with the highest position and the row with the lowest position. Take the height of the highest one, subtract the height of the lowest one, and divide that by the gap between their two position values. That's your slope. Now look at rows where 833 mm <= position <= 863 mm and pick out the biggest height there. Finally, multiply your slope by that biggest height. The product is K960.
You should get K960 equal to 0.012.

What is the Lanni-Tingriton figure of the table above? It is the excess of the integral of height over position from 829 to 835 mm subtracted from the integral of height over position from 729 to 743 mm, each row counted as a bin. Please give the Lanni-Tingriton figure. 16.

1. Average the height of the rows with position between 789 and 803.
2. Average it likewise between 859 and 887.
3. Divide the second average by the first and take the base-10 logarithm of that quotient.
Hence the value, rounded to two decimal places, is -0.14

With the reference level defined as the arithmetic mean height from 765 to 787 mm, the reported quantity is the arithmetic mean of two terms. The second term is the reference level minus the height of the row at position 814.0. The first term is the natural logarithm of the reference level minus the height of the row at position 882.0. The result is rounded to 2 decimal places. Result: 0.00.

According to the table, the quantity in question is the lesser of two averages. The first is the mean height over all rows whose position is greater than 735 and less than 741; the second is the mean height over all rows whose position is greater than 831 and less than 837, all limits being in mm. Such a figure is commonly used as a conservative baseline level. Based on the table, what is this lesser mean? 1.79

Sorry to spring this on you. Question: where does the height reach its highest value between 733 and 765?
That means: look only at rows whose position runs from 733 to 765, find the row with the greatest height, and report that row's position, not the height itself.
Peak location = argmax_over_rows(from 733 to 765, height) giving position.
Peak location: 764.0 mm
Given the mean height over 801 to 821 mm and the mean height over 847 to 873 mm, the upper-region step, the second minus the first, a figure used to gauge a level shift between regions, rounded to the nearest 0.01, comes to -0.32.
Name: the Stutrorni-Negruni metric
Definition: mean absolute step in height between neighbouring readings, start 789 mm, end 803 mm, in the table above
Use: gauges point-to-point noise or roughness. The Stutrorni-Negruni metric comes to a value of 0.027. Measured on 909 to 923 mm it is 0.022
